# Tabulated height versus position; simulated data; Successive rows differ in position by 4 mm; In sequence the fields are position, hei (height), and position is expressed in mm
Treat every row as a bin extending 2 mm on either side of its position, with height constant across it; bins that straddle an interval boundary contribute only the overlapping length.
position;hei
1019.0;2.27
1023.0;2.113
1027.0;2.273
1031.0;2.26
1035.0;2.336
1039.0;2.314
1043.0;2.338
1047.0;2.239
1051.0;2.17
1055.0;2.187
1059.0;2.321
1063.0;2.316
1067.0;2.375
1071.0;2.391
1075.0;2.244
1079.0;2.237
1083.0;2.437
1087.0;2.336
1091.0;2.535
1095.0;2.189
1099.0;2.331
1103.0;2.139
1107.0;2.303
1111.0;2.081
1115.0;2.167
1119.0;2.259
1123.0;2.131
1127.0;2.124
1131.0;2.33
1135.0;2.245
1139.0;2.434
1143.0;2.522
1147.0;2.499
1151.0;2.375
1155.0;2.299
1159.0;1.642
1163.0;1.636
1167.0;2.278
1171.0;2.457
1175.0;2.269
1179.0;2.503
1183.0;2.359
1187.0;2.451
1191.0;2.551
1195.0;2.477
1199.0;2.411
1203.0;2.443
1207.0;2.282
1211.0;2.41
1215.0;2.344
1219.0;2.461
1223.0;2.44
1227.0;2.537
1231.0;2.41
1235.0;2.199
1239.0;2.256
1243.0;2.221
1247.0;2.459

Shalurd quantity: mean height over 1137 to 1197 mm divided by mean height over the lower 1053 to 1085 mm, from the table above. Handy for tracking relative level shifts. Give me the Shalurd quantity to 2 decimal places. 1.00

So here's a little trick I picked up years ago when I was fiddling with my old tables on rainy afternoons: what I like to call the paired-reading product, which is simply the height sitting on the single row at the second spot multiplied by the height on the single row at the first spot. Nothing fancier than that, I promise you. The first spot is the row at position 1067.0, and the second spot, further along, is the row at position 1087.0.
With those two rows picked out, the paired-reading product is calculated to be 5.55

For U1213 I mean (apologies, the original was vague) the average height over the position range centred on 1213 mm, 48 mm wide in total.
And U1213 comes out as 2.414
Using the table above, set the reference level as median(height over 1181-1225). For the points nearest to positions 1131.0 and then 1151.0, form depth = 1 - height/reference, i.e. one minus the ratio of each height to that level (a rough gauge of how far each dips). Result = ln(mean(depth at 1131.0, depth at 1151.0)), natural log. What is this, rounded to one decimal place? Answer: -3.3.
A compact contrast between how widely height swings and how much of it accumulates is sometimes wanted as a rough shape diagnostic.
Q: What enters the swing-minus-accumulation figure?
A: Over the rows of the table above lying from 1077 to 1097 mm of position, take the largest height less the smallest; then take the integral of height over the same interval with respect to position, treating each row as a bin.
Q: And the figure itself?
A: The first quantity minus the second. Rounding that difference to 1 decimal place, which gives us -46.6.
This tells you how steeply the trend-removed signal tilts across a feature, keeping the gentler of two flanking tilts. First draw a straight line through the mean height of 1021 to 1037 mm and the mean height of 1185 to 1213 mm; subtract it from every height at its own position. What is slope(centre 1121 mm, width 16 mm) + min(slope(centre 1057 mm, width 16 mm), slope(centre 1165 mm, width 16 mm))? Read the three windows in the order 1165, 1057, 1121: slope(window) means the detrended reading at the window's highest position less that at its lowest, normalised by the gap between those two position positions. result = 0.006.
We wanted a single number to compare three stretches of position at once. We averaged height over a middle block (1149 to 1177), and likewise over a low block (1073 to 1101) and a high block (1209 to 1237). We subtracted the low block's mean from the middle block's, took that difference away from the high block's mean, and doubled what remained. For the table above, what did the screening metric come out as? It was 5.19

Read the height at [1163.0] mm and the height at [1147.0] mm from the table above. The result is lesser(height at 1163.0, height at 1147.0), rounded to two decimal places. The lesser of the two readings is 1.64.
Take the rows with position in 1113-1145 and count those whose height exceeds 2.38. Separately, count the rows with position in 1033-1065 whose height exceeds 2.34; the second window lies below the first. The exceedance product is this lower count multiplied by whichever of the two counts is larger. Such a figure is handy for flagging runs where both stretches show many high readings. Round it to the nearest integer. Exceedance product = 0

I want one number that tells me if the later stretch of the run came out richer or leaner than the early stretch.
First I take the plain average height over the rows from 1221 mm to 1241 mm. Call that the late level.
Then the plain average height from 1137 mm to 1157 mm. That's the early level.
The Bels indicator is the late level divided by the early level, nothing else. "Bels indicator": 0.98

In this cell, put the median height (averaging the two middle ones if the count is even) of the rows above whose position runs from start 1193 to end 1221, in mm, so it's 2.41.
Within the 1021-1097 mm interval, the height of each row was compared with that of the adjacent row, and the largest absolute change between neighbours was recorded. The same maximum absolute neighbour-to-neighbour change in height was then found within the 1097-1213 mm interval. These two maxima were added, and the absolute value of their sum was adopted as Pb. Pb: 1.00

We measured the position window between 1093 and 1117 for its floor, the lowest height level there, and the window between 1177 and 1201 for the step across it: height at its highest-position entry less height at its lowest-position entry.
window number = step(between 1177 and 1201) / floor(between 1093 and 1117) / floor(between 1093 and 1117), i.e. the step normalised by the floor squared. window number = -0.021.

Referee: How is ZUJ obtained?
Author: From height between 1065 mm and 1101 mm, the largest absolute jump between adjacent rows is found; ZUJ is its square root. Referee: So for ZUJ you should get 0.6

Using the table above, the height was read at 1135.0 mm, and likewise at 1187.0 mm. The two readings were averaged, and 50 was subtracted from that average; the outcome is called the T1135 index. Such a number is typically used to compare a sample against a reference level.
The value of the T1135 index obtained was -47.7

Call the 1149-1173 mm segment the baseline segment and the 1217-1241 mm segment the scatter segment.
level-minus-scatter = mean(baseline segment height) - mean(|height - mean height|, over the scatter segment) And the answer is 2.01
